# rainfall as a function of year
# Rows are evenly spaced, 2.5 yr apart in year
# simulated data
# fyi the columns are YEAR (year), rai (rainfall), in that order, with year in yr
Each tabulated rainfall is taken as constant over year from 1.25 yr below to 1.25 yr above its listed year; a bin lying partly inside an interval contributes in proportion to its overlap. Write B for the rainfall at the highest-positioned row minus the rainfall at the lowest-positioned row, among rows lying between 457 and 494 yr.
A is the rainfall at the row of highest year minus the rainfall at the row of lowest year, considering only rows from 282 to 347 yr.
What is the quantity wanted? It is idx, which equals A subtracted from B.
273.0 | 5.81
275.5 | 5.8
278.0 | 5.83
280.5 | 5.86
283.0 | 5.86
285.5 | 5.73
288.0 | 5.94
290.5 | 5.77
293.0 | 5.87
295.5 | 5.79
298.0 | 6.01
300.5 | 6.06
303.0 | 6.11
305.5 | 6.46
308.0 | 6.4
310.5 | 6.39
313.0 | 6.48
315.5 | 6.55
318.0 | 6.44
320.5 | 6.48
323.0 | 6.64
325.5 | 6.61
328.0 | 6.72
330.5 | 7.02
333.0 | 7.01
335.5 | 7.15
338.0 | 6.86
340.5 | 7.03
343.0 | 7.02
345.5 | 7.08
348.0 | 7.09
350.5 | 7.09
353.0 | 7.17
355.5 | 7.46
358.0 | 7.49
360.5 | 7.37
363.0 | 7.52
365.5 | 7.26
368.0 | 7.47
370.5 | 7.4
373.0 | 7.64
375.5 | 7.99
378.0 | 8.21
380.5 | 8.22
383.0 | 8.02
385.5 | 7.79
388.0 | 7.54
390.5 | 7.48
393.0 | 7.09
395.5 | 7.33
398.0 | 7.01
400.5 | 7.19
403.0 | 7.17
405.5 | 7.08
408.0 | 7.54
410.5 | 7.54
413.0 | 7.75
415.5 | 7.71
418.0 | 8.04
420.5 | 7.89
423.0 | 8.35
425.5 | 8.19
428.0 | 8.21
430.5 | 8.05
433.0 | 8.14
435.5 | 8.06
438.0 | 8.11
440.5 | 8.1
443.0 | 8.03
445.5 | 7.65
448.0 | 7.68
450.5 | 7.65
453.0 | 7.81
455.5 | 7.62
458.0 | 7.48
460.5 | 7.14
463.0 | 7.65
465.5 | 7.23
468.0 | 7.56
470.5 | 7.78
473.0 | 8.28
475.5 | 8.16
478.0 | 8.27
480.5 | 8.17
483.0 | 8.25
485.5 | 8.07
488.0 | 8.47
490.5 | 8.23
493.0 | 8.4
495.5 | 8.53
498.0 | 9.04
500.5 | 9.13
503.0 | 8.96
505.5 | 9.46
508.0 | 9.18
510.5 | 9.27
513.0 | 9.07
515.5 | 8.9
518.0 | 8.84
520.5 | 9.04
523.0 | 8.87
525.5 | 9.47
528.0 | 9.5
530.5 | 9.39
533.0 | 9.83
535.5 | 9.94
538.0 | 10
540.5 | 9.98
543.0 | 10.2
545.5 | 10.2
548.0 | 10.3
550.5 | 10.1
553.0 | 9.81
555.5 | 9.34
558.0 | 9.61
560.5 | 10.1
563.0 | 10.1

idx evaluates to -0.3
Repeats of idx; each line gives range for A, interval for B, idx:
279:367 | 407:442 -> -0.8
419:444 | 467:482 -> 0.5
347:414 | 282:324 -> 0.1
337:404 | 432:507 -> 1.0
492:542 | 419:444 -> -1.4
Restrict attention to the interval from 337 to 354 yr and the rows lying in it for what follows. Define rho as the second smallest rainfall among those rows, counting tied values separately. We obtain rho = 7.02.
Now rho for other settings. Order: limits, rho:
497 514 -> 9.04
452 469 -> 7.23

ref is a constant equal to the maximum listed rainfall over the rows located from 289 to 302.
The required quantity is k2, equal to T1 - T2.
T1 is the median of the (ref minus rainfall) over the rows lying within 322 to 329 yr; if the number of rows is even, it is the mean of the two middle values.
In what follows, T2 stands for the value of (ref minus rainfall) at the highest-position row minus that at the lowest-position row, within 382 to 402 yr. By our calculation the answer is -1.41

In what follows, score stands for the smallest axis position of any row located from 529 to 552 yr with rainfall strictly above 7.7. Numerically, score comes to 530.5 yr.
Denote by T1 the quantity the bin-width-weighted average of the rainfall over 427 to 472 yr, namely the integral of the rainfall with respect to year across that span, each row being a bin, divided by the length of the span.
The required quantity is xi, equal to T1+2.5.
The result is 10.3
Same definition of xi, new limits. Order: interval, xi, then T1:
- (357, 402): 10.1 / 7.6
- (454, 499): 10.5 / 8.0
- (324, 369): 9.6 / 7.1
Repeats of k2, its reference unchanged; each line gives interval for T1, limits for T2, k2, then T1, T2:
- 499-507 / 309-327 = -2.85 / -3.1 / -0.2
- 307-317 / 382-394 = -1.31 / -0.4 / 0.9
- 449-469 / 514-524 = -1.56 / -1.5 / 0.0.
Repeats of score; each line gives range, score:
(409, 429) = 413.0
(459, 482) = 470.5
